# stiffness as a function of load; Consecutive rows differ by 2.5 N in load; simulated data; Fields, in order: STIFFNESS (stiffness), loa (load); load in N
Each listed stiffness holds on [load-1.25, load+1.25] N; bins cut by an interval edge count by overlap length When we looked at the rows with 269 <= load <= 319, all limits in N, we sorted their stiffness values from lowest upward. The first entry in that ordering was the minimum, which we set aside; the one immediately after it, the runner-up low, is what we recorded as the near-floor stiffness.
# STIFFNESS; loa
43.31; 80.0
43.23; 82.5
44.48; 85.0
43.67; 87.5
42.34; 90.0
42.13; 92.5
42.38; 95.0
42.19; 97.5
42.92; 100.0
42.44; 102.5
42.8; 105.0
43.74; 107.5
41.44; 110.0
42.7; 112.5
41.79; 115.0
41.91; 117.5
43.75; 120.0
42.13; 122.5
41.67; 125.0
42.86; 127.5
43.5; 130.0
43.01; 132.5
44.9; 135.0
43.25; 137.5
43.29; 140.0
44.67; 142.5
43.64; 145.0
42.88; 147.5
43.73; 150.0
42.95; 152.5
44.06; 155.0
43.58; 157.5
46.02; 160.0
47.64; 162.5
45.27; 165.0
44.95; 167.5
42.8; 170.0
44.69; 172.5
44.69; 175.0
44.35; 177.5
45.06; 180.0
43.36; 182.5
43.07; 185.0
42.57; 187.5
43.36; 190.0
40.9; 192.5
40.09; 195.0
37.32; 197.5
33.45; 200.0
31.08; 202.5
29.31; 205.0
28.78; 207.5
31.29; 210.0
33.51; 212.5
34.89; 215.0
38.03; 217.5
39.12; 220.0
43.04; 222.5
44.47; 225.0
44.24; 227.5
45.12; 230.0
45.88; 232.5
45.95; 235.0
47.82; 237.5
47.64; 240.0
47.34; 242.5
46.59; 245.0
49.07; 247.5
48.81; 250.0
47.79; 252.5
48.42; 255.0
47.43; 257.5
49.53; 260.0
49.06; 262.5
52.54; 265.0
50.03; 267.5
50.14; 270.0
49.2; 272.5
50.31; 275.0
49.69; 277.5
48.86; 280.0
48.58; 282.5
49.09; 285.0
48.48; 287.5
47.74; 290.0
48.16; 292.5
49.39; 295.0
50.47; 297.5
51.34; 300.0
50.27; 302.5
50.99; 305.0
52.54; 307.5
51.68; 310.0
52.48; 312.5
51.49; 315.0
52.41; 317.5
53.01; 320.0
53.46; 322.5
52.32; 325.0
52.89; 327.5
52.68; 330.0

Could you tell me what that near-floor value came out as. 48.16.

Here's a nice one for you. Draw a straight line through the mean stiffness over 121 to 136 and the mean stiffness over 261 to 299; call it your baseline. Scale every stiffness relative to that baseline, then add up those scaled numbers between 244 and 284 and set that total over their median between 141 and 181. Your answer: 16.2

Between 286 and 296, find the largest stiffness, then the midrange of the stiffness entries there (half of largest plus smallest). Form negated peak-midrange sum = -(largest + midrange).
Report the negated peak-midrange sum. -98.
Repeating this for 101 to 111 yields -86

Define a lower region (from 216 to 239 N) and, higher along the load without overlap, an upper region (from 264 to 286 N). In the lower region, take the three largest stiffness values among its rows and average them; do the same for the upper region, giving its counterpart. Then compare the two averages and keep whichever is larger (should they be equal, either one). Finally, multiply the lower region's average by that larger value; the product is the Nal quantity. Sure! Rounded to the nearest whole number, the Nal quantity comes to 2374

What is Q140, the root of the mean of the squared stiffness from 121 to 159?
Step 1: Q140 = 43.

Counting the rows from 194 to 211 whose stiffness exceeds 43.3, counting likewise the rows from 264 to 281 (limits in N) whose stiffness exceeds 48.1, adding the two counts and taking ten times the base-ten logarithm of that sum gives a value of 8.5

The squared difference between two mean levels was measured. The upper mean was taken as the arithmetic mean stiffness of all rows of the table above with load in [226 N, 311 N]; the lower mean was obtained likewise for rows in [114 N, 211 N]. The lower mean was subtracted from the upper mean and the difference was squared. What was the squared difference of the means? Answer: 50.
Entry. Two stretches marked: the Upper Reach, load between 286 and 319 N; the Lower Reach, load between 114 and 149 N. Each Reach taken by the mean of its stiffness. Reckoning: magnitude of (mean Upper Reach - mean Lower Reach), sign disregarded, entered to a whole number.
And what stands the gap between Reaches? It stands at 7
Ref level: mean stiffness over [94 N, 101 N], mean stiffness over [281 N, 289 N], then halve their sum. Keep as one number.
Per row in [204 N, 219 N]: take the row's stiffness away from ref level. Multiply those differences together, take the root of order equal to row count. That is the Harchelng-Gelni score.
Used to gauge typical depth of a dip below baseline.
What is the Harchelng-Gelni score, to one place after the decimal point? 12.5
